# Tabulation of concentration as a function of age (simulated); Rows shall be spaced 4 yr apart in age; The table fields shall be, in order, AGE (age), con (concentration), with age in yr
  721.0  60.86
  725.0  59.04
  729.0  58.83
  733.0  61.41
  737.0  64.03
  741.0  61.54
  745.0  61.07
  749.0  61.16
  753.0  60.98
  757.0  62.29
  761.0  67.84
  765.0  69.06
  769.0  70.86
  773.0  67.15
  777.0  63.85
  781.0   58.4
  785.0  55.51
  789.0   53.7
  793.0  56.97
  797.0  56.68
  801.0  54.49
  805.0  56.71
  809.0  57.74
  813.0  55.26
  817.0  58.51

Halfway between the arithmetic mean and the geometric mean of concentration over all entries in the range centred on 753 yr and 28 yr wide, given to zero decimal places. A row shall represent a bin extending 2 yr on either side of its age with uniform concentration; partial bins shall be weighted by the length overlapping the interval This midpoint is 63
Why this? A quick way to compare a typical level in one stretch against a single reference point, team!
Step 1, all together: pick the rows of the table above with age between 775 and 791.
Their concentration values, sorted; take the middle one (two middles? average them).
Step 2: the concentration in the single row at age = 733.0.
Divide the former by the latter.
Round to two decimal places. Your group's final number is 0.93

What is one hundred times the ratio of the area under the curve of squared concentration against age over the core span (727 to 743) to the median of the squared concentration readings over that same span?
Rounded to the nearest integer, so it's 1600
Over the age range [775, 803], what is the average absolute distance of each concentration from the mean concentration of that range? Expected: 2.3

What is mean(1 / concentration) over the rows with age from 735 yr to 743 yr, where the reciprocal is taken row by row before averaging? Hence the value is 0.0159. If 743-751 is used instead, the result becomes 0.0164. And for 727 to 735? 0.0166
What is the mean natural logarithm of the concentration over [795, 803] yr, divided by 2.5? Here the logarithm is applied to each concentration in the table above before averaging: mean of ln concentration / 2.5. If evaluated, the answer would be 1.61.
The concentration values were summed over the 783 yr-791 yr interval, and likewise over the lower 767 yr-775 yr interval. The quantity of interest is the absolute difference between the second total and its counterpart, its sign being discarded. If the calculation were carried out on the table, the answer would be 29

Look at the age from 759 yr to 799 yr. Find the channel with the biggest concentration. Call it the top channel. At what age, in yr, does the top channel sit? 769.0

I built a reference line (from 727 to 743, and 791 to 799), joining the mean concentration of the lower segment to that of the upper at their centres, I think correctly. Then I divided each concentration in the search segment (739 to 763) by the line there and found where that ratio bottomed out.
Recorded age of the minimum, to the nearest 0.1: 745.0 yr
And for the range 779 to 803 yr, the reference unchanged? 789.0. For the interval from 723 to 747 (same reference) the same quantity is 725.0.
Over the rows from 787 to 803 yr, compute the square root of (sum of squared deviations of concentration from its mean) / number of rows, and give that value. 1.4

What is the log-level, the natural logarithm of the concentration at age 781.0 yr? 4.07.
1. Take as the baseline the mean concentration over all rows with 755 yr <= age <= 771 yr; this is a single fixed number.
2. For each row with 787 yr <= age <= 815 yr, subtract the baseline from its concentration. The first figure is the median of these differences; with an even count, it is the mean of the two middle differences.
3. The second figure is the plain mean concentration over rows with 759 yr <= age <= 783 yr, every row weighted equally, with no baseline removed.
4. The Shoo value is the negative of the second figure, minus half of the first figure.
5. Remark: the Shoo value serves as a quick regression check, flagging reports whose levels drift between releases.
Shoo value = -60.8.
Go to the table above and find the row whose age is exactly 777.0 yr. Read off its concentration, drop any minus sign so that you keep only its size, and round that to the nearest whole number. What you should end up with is 64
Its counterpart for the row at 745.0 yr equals 61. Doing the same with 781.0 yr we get 58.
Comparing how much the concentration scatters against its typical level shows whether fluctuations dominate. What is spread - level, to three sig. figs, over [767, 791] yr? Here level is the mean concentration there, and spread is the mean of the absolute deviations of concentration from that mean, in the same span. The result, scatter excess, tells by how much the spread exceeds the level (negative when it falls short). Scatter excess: -55.9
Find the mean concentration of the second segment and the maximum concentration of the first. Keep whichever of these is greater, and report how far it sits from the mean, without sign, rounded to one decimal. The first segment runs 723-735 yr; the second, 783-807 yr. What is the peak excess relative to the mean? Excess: 5.7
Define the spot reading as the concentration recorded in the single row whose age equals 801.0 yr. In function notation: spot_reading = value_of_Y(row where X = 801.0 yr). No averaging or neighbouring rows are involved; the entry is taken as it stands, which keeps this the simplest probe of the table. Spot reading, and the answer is 54.49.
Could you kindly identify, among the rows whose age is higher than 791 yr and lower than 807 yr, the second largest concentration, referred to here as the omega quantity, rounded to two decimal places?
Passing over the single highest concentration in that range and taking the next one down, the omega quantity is 56.71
